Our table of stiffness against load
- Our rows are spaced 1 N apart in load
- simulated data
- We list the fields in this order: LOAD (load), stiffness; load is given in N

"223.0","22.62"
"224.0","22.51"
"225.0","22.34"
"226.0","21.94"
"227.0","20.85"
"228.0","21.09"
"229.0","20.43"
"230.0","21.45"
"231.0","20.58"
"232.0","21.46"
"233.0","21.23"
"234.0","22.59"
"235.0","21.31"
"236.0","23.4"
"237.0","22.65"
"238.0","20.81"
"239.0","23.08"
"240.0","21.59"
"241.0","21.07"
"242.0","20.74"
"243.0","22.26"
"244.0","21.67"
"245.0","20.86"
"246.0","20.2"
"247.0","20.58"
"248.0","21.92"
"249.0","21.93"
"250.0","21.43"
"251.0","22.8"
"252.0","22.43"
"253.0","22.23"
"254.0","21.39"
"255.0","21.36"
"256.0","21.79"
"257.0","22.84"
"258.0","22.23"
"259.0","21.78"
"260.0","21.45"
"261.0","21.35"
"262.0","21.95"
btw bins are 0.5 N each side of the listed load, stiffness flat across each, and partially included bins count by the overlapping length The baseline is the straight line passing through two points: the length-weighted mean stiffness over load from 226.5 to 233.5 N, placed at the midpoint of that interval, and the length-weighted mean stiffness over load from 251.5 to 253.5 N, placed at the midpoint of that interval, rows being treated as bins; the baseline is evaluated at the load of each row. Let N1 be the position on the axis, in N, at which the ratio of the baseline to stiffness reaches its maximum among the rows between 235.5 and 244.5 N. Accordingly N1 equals 242.0 N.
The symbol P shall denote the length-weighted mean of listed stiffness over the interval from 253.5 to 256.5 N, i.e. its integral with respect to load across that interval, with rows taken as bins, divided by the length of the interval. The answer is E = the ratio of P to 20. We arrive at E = 1.08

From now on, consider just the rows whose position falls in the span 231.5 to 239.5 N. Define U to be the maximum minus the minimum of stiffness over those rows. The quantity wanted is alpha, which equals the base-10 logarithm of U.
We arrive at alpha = 0.413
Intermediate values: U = 2.59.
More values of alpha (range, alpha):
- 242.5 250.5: 0.314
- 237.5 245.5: 0.369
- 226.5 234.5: 0.334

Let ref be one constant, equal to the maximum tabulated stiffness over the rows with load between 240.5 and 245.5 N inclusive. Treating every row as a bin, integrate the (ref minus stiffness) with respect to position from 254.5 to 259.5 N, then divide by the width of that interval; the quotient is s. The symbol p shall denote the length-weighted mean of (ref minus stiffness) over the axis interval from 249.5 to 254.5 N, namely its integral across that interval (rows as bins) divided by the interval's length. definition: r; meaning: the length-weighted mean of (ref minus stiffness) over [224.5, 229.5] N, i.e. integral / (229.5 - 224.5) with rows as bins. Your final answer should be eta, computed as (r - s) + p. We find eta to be 0.9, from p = 0.20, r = 0.9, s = 0.3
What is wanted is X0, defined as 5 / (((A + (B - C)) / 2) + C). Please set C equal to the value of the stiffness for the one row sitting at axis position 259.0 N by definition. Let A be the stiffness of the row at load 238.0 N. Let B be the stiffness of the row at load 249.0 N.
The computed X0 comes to 0.155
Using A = 20.81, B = 21.93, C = 21.78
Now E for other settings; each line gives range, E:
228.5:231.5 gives 1.04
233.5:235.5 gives 1.10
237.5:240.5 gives 1.09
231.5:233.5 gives 1.07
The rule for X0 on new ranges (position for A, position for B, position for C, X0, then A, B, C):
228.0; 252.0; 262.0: 0.153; 21.09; 22.43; 21.95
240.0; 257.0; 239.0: 0.148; 21.59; 22.84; 23.08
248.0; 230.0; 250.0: 0.154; 21.92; 21.45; 21.43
